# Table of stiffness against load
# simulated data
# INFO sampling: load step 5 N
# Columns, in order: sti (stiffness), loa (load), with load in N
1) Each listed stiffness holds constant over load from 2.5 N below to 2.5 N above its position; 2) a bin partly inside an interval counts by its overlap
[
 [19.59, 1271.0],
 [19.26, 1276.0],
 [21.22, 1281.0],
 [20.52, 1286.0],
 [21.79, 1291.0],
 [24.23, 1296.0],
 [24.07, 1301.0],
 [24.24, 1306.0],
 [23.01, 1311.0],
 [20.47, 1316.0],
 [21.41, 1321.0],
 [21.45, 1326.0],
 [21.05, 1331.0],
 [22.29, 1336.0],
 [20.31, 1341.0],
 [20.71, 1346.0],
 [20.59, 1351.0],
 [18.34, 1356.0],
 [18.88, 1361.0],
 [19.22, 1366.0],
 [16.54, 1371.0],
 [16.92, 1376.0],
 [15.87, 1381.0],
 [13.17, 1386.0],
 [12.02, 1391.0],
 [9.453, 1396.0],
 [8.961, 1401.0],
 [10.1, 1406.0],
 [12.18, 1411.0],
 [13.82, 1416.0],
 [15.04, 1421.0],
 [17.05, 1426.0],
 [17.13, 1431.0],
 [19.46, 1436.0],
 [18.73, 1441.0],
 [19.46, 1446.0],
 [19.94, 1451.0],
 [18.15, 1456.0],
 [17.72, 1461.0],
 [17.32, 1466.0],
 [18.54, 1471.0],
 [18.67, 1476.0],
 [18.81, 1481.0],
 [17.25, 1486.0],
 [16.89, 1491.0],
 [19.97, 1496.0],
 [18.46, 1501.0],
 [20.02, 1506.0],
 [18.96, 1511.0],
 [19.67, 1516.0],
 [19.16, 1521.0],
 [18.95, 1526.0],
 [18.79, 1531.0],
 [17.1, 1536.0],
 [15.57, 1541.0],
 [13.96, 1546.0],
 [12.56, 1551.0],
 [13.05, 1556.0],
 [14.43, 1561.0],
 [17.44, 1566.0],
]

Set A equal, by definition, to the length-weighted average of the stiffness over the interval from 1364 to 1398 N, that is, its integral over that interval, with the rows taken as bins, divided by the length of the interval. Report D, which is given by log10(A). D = 1.17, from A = 14.8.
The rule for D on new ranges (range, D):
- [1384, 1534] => 1.23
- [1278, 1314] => 1.35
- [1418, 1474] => 1.26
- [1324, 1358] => 1.32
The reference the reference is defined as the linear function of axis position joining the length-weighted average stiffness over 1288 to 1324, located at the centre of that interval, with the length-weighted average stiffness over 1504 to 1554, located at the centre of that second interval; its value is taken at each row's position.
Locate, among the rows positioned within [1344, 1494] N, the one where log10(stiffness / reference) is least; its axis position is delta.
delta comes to 1401.0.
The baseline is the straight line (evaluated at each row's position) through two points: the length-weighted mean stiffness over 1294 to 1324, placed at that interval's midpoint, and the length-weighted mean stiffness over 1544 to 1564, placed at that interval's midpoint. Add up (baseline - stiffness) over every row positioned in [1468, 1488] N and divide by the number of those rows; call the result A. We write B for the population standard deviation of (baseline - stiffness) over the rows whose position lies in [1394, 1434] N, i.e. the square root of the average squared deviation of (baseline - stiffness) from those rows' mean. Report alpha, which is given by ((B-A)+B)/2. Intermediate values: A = -1.9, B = 3.5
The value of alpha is 4.4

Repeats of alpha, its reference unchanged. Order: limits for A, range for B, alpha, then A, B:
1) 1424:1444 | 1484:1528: 1.4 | 0.1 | 1.4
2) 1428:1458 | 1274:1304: 2.6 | -1.0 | 2.1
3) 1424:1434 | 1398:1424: 1.9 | 1.2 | 2.5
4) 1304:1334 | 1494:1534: 0.3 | 0.6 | 0.5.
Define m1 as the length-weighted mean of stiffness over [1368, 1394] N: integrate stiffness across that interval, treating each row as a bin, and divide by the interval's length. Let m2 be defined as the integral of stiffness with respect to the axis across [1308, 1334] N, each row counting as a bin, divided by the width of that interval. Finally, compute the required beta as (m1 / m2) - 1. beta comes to -0.3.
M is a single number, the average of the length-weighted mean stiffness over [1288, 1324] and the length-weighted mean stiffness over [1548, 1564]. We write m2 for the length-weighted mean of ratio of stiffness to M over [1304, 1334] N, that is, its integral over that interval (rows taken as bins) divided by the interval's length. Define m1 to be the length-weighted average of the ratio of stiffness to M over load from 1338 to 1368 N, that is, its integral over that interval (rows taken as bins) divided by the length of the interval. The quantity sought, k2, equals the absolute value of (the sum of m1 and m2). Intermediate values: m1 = 1.09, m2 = 1.21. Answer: 2.30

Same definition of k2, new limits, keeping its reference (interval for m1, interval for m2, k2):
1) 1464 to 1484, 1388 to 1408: 1.58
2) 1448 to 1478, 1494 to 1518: 2.09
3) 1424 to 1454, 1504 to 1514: 2.11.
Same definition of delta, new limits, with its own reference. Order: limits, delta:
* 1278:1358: 1356.0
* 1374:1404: 1401.0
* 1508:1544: 1541.0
